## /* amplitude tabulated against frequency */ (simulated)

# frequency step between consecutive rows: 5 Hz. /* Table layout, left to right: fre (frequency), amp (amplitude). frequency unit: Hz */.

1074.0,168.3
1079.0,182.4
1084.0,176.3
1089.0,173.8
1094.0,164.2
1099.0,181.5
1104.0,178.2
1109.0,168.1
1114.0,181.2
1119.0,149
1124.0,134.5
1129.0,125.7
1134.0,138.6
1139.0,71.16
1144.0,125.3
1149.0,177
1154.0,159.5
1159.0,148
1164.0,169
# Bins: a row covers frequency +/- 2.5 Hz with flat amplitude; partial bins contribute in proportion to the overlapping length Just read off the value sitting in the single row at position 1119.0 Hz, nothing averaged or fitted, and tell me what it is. 149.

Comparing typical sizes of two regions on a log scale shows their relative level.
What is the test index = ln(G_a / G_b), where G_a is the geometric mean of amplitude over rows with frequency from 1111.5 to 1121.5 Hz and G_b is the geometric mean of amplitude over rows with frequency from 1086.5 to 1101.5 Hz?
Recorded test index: -0.1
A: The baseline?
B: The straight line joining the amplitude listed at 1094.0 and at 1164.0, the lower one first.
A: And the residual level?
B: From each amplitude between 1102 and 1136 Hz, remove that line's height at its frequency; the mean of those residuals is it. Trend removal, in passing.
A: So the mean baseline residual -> -12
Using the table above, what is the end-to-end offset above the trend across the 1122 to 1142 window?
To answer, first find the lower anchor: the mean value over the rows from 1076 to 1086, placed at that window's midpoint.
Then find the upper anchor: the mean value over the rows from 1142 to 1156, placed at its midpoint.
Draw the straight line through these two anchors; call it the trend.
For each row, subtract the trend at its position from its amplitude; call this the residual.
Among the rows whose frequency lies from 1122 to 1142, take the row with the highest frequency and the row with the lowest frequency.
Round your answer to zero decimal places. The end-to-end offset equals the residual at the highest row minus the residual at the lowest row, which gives -58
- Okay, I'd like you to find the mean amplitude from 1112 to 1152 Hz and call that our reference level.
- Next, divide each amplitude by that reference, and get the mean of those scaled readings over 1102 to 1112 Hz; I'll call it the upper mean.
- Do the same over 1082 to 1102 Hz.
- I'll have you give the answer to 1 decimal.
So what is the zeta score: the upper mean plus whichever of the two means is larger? 2.5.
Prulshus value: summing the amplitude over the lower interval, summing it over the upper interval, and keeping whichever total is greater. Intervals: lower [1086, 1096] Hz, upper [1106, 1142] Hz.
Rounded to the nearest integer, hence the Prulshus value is 968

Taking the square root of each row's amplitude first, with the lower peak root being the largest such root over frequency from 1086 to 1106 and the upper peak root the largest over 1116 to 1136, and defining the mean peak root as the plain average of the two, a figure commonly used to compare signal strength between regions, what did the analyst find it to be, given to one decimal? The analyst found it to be 12.8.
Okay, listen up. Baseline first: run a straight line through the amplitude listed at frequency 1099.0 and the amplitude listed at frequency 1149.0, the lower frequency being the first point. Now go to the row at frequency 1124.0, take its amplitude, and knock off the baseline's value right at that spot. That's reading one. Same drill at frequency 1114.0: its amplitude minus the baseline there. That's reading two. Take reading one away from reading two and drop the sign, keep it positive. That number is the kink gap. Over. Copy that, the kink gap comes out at 46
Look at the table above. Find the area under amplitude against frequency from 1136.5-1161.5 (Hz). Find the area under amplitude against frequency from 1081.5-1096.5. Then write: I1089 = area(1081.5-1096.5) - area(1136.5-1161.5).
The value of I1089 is -833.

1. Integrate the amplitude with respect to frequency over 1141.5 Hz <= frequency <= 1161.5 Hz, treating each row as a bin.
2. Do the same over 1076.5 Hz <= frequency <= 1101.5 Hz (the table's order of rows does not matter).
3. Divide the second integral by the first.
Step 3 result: 1.4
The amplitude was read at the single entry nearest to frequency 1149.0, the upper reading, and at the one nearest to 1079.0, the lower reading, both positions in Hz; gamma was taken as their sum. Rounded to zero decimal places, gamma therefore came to 359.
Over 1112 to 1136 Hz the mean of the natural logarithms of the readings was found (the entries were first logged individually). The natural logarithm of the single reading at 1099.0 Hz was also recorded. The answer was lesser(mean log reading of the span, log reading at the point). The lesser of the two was 4.97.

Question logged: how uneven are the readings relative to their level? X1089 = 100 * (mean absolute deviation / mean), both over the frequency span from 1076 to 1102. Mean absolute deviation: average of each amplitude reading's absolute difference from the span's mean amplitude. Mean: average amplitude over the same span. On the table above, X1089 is 3.0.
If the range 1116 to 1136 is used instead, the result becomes 5.0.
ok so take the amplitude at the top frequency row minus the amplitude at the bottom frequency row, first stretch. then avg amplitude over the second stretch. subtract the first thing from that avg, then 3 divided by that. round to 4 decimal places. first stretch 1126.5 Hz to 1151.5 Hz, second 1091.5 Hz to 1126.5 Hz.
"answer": 0.0263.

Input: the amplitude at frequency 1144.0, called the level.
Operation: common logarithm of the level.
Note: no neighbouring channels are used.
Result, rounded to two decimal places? 2.10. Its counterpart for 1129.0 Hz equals 2.10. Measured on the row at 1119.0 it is 2.17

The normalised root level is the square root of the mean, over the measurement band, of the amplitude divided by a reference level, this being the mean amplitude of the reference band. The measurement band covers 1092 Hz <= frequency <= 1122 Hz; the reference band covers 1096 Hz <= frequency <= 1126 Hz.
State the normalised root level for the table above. 1.01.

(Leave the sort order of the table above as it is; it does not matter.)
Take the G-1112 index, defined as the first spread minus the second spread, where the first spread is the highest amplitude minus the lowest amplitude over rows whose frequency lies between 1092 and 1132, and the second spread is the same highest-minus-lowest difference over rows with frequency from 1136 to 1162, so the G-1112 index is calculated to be -50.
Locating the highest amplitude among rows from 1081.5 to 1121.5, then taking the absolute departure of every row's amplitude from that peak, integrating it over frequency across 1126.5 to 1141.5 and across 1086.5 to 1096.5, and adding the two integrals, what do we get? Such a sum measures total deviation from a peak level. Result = 1170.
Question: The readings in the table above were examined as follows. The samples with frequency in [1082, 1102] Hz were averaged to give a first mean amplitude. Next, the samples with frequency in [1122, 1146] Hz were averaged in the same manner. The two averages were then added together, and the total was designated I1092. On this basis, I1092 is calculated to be 293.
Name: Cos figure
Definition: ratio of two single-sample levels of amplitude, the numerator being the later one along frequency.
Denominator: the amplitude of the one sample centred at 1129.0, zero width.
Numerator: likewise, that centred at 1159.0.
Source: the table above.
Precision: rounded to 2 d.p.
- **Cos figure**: 1.18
